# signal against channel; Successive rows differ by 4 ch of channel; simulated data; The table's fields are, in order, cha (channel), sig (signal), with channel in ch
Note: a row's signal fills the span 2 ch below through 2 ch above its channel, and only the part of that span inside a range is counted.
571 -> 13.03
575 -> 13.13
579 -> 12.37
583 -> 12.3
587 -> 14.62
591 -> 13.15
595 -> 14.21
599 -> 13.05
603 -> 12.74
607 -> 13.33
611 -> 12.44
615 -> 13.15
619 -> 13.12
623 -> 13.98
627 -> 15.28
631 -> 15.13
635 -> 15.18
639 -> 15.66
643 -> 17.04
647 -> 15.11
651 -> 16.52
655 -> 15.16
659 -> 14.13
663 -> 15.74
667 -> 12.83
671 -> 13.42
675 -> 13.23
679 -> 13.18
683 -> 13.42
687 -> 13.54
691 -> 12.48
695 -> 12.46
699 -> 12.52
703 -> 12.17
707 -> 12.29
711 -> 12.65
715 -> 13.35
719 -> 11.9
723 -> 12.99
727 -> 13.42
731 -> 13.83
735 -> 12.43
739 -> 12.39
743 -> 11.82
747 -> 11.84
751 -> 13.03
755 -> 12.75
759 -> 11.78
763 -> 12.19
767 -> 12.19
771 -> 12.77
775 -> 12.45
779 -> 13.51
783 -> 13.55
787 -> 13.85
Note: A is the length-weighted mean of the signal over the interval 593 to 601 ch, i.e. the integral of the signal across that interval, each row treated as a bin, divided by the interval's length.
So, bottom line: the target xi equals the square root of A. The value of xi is 3.69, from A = 13.6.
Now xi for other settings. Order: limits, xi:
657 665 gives 3.86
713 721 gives 3.55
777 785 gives 3.68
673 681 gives 3.63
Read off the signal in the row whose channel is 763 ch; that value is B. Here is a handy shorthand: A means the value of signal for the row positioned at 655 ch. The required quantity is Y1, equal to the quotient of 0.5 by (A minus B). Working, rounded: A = 15.16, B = 12.19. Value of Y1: 0.2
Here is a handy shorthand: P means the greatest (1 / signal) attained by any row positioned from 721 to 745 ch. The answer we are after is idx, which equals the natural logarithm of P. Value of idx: -2.47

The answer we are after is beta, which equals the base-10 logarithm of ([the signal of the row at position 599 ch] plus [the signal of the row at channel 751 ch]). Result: 1.42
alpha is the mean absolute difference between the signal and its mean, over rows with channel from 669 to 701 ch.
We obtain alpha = 0.4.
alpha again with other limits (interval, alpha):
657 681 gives 0.8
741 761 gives 0.5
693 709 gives 0.1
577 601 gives 0.8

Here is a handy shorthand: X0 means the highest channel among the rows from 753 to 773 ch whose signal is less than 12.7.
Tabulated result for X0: 767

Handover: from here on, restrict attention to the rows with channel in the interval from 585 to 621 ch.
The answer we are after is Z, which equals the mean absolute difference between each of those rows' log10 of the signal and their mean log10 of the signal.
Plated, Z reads 0.016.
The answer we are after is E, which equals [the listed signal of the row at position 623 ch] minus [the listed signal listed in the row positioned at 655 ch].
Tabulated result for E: -1.2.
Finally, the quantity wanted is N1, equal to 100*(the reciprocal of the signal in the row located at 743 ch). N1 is 8.5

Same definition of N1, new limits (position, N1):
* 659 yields 7.1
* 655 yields 6.6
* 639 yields 6.4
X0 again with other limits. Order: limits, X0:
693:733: 719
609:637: 611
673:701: 699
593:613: 611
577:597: 583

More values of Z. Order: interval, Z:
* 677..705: 0.016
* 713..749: 0.022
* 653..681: 0.028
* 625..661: 0.017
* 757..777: 0.009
